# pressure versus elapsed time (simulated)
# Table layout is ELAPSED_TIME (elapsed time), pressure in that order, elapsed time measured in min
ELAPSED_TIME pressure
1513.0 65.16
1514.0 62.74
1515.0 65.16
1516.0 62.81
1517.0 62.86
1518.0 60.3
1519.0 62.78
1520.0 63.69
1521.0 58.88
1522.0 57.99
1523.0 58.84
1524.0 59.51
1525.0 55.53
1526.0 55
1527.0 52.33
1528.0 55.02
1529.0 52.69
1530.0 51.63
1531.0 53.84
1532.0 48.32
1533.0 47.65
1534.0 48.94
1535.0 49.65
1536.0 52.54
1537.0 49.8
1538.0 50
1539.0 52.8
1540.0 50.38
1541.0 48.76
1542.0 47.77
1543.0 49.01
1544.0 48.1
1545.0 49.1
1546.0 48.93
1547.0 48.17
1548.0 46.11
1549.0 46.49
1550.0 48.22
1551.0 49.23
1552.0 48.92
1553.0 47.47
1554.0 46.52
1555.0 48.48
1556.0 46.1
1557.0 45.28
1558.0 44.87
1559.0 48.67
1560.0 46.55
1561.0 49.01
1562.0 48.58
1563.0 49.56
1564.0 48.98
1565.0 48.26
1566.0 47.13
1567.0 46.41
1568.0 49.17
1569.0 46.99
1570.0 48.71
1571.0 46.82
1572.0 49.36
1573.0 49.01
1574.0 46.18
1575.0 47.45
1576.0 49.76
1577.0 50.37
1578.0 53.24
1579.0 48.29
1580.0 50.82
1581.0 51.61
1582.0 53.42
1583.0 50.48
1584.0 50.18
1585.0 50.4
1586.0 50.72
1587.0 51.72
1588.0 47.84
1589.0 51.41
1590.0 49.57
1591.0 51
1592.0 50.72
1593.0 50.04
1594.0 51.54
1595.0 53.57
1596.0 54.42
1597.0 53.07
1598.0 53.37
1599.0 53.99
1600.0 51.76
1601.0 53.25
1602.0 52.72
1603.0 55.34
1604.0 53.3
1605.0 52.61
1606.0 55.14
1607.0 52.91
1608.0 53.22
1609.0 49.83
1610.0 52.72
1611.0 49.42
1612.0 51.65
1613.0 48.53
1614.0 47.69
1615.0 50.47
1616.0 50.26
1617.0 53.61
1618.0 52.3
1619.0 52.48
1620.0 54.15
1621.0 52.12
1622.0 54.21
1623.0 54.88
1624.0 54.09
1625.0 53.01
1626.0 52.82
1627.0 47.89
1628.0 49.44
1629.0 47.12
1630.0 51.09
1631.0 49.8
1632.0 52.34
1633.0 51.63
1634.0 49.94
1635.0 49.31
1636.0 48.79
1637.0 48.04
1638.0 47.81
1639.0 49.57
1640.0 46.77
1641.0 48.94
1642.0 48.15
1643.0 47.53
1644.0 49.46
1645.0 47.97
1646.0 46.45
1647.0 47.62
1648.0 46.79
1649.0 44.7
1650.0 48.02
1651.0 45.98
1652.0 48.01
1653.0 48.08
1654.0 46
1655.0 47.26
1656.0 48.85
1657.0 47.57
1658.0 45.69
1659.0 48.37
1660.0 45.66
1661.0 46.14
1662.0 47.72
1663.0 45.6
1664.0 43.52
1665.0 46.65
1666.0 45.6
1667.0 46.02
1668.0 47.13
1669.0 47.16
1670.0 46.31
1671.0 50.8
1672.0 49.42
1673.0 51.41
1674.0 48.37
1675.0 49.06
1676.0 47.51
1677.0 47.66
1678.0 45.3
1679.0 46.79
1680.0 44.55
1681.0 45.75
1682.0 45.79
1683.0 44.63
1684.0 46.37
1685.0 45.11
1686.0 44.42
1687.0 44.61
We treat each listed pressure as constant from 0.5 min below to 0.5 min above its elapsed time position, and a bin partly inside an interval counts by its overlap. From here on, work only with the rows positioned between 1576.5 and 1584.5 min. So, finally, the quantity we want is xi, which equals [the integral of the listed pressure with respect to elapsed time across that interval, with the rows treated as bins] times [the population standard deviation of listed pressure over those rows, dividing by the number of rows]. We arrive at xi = 645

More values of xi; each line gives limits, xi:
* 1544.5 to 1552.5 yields 435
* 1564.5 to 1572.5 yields 413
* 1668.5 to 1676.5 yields 647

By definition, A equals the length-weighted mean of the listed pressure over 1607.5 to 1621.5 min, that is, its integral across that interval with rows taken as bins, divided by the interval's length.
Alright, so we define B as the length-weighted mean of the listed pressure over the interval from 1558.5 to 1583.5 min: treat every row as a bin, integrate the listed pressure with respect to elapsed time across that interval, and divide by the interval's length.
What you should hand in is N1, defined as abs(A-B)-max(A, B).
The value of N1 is -49.0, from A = 51.3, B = 49.0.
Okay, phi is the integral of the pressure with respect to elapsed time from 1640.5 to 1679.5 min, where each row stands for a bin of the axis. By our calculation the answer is 1845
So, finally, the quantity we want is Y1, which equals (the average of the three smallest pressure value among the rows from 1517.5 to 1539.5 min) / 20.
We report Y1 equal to 2.42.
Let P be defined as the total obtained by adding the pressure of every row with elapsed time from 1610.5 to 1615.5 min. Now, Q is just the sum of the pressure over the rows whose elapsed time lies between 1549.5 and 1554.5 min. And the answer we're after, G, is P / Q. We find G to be 1.031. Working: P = 248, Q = 240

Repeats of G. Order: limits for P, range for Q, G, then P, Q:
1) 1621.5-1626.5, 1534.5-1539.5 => 1.056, 269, 255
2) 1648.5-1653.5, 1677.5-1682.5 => 1.029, 235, 228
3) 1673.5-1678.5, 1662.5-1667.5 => 1.046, 238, 227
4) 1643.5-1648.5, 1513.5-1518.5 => 0.759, 238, 314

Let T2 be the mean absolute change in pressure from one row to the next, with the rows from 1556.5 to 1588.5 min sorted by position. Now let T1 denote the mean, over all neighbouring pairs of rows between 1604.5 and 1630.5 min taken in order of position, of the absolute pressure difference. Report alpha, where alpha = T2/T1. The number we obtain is 0.86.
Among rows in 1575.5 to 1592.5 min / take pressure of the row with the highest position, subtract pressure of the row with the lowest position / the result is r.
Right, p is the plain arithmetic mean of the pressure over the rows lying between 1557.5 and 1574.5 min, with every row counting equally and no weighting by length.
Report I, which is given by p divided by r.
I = 50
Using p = 47.9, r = 1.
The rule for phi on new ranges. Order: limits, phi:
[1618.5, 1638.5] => 1021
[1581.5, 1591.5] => 507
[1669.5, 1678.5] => 436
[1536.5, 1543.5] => 349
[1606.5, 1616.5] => 507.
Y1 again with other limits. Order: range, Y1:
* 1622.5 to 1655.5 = 2.28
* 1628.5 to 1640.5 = 2.36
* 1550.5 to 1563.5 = 2.27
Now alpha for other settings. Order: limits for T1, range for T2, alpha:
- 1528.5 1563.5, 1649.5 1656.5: 0.98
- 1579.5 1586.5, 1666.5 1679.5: 1.50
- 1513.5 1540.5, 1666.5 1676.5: 0.83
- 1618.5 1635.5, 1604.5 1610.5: 1.29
